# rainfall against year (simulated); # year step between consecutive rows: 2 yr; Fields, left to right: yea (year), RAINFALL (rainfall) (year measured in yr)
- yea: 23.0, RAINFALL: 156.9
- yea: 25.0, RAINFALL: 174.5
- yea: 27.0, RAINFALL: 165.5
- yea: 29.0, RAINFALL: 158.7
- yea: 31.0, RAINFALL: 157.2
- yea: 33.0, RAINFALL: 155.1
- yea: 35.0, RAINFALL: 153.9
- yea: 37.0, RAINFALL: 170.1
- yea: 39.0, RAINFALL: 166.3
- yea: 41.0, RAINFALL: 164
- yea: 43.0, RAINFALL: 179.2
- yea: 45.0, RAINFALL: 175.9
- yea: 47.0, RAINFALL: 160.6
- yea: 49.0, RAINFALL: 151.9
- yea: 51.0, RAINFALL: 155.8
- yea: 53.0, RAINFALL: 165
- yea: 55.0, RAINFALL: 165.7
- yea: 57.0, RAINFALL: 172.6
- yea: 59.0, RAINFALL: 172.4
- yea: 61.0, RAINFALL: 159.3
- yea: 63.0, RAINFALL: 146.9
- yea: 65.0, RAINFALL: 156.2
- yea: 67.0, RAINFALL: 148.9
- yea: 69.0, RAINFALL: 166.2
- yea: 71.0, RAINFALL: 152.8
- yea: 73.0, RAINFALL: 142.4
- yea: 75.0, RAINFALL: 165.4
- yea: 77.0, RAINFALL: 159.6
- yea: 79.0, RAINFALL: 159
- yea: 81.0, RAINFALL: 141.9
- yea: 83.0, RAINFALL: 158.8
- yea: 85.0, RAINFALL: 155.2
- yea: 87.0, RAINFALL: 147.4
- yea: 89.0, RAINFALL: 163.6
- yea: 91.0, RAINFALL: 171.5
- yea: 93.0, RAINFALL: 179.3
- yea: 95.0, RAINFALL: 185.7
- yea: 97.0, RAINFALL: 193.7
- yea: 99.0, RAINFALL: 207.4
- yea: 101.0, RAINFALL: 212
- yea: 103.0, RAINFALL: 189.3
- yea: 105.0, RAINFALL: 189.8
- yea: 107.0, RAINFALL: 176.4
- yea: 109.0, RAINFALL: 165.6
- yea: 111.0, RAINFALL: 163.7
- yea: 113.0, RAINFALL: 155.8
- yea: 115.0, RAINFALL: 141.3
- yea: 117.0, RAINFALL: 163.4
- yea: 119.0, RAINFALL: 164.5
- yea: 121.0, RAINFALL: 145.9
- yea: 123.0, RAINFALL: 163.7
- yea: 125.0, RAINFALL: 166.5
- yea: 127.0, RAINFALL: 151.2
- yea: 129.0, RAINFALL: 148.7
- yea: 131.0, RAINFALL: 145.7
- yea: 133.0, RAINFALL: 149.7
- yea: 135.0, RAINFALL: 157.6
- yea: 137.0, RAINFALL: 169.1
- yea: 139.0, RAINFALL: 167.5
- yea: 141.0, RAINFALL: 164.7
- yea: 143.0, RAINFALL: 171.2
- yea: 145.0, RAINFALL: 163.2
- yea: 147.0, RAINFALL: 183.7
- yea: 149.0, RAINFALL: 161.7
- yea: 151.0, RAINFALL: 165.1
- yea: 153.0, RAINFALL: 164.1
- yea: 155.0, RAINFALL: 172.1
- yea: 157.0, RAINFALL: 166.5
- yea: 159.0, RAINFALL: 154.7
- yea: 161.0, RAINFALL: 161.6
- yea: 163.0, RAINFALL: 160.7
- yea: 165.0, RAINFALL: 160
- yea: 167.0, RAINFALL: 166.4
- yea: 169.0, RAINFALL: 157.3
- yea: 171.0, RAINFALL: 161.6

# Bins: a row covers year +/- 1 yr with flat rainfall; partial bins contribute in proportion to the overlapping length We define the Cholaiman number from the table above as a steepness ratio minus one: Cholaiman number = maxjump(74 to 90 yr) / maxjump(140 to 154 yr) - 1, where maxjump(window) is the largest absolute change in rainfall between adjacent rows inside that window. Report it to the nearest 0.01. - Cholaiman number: -0.22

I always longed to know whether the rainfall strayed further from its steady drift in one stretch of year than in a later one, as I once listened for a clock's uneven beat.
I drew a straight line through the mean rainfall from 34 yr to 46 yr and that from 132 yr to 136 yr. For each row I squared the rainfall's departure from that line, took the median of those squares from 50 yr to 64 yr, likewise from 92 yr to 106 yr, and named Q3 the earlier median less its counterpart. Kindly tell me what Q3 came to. -953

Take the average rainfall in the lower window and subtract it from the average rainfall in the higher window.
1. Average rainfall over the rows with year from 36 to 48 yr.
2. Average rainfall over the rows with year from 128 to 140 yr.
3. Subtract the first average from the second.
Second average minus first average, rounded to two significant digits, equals -13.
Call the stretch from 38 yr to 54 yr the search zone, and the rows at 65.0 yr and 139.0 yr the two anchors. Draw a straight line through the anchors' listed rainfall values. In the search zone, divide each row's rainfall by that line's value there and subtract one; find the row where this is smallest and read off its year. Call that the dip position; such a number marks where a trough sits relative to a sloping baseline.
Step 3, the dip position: 49.0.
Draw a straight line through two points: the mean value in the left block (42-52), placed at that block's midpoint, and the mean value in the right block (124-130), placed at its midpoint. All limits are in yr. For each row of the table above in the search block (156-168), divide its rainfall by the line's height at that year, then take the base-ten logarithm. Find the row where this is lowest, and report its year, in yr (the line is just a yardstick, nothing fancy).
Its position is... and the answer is 159.0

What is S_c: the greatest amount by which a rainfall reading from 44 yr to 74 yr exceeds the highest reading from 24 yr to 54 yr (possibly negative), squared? 11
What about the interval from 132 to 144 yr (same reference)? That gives 64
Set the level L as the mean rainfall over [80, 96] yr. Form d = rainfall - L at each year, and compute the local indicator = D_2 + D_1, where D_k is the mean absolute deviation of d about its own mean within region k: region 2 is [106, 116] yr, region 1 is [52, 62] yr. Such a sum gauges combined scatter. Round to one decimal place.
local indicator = 14.0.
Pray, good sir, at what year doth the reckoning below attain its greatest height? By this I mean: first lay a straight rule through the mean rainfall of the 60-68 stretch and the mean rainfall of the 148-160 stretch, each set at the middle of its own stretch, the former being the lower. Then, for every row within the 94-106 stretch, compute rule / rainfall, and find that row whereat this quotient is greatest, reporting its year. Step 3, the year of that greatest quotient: 95.0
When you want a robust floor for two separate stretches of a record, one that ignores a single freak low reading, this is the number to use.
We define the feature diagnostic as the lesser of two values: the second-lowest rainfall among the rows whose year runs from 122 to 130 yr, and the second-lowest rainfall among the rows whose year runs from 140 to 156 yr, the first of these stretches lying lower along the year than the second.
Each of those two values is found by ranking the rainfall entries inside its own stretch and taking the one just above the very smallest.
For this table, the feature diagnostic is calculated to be 151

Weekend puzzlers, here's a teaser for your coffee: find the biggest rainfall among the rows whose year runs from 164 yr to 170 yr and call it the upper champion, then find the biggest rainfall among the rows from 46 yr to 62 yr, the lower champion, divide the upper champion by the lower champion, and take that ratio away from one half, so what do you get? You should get -0.464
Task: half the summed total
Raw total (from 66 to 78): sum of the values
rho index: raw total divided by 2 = 468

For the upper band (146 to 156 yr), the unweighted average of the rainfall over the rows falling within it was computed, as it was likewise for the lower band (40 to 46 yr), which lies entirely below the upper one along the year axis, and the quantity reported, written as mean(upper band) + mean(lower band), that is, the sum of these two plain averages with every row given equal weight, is 342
